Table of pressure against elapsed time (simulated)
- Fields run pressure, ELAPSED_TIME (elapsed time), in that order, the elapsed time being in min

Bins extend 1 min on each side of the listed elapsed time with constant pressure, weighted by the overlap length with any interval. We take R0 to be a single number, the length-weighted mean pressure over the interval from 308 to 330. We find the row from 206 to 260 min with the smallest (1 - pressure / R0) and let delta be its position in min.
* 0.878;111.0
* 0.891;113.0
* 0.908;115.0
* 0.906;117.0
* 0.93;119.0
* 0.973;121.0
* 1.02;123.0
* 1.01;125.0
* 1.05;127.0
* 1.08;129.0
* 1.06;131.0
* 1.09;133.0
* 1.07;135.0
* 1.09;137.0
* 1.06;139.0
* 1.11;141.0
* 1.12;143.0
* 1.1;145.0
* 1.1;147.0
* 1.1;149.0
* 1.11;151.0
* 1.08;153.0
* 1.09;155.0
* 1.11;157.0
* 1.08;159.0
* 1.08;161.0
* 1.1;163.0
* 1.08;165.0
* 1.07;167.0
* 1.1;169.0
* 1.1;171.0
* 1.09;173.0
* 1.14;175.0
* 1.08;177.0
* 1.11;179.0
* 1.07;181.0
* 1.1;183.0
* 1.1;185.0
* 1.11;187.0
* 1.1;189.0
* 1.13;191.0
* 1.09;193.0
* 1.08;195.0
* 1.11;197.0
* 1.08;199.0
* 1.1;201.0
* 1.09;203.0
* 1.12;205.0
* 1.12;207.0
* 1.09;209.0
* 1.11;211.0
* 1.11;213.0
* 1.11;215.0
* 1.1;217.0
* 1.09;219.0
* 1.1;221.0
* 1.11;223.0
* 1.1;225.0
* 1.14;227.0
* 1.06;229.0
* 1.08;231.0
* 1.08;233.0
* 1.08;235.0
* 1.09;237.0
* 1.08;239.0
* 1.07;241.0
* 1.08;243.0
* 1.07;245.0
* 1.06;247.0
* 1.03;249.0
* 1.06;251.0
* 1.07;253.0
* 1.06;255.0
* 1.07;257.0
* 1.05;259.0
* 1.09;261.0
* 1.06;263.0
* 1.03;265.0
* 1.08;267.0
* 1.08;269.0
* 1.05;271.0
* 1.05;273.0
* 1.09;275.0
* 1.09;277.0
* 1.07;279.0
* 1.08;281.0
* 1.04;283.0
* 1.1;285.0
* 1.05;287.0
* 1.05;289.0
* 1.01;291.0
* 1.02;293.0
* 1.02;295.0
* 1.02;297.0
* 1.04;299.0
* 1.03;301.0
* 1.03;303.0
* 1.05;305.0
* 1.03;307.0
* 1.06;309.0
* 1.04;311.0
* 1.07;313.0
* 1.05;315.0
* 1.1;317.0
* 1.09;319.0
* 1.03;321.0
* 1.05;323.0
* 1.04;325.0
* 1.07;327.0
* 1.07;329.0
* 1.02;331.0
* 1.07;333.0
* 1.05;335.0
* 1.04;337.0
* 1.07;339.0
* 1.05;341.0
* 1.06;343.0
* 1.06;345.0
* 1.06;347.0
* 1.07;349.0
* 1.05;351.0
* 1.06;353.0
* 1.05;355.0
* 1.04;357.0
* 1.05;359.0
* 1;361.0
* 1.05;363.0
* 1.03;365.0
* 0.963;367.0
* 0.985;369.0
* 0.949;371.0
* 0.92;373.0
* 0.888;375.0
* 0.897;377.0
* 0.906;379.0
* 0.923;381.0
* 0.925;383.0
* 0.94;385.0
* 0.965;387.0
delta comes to 227.0 min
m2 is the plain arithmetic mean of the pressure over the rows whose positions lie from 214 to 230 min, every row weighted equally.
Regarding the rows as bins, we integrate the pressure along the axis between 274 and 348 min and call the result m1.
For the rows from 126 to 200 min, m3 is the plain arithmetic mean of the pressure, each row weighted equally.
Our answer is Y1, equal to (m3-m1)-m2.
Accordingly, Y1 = -78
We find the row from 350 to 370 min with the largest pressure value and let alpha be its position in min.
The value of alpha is 353.0 min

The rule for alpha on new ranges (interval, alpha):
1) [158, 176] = 175.0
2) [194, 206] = 205.0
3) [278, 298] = 285.0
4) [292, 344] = 317.0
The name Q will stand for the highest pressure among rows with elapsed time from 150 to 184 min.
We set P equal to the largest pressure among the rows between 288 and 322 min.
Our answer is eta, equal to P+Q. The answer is 2.24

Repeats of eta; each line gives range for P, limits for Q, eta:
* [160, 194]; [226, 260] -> 2.28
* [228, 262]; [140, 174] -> 2.21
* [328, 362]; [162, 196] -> 2.21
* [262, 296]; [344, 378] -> 2.17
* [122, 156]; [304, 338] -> 2.22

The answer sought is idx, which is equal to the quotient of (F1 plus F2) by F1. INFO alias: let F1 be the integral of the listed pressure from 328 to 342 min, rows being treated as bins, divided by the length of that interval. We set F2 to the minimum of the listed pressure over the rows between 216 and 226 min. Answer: 2.04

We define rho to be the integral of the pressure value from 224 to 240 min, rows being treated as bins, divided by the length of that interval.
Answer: 1.09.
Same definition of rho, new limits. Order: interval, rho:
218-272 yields 1.07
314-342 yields 1.06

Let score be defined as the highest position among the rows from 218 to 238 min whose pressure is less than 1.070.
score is 229.0 min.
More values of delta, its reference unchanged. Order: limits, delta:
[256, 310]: 285.0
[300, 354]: 317.0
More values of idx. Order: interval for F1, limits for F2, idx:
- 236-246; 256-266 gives 1.96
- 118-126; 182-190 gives 2.12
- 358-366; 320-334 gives 1.99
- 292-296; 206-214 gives 2.07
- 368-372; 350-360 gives 2.08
